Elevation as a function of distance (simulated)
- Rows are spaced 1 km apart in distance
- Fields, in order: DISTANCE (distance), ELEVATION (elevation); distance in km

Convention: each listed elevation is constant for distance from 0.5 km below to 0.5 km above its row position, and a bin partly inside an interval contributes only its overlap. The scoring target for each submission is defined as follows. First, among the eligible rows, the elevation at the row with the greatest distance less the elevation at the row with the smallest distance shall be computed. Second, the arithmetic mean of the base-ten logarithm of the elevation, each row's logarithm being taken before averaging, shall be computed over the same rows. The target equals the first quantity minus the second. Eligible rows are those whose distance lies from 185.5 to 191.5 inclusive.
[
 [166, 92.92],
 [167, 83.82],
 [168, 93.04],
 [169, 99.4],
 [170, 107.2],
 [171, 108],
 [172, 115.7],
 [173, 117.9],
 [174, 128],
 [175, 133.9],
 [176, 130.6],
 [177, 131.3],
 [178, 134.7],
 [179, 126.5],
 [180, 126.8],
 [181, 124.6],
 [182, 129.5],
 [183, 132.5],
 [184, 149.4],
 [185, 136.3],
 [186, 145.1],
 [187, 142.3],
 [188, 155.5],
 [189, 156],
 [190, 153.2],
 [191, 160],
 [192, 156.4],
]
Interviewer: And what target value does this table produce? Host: 13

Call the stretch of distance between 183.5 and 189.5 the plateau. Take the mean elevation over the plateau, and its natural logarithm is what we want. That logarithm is 4.993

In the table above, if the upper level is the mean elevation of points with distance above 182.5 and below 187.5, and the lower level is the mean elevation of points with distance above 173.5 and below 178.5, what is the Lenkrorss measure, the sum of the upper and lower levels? 273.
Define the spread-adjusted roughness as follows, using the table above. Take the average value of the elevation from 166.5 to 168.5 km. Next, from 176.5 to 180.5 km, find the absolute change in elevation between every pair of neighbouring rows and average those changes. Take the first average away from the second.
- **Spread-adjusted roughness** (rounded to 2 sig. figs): -84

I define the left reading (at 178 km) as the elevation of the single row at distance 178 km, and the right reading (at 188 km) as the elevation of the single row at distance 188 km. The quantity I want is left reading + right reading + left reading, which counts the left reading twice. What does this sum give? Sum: 425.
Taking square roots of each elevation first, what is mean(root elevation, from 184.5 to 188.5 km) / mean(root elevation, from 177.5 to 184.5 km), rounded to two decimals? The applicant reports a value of 1.05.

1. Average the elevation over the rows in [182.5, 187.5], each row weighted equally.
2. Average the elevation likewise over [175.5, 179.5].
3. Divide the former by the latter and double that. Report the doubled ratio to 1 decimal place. 2.2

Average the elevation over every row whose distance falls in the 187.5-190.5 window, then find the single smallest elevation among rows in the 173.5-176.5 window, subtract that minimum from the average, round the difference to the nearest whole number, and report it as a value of 27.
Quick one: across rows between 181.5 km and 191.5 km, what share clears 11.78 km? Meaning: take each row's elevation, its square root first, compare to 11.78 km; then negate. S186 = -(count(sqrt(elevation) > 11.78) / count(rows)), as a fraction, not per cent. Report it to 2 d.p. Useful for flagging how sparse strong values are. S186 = -0.70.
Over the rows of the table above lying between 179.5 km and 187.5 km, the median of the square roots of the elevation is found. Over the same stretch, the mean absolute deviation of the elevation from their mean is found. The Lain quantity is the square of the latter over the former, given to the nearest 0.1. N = 4.8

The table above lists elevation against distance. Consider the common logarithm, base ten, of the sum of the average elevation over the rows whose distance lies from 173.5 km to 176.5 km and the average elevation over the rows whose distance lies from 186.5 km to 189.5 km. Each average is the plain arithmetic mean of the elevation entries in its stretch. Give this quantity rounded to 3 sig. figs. 2.45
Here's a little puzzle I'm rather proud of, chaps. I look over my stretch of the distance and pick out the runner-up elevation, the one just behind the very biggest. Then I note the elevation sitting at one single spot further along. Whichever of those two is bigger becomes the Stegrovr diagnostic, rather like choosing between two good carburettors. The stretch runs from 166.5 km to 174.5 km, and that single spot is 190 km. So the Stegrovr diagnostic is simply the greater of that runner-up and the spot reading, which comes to 153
